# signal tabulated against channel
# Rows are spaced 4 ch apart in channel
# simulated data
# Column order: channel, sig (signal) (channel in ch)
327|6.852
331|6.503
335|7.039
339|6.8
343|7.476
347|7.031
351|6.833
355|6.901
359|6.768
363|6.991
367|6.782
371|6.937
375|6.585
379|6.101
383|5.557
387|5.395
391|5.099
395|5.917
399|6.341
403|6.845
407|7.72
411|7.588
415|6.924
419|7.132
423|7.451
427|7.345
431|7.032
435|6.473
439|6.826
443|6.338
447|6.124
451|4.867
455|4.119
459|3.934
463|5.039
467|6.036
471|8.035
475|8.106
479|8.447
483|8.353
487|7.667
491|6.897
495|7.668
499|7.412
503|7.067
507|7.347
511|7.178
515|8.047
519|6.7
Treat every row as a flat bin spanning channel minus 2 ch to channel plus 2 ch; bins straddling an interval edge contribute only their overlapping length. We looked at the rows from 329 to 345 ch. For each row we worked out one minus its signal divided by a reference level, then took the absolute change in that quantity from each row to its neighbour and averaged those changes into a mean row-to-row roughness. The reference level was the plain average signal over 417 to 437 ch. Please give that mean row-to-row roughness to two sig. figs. 0.068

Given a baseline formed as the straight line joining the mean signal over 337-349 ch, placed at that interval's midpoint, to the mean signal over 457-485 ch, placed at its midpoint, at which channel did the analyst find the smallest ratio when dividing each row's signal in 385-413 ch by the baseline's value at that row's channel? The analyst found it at 391 ch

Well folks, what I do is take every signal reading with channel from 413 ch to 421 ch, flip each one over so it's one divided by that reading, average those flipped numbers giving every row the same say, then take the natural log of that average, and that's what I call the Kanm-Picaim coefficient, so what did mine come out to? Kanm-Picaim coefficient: -1.95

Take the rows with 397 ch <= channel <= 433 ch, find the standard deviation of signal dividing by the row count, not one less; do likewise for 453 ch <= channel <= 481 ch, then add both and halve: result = 1.11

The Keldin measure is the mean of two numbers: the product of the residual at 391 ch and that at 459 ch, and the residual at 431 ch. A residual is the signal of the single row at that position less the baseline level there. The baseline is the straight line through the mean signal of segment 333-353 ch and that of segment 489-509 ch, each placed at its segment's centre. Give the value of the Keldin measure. 3.2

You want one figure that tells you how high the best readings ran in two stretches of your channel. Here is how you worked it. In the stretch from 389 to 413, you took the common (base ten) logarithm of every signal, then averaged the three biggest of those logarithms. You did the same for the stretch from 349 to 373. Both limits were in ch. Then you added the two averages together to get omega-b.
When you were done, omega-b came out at 1.71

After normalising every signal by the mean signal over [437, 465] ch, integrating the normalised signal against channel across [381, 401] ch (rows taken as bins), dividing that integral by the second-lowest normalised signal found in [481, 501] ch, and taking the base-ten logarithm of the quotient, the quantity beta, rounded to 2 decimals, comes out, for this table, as 1.18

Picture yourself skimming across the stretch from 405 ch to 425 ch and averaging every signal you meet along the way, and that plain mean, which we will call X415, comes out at 7.36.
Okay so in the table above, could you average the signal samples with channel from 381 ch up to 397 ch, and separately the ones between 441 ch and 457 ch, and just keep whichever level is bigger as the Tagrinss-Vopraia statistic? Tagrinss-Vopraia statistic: 5.5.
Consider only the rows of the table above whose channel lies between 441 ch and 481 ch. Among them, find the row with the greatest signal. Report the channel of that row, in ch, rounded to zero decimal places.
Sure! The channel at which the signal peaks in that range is 479 ch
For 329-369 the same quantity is 343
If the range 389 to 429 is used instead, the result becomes 407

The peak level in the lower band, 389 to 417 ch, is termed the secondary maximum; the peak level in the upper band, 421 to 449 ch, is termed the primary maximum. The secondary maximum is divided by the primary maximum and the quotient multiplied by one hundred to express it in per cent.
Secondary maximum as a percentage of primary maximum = 104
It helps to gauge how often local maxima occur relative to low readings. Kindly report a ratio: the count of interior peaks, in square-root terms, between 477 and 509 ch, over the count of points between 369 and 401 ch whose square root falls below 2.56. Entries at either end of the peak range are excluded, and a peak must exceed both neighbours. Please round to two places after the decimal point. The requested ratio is 0.17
